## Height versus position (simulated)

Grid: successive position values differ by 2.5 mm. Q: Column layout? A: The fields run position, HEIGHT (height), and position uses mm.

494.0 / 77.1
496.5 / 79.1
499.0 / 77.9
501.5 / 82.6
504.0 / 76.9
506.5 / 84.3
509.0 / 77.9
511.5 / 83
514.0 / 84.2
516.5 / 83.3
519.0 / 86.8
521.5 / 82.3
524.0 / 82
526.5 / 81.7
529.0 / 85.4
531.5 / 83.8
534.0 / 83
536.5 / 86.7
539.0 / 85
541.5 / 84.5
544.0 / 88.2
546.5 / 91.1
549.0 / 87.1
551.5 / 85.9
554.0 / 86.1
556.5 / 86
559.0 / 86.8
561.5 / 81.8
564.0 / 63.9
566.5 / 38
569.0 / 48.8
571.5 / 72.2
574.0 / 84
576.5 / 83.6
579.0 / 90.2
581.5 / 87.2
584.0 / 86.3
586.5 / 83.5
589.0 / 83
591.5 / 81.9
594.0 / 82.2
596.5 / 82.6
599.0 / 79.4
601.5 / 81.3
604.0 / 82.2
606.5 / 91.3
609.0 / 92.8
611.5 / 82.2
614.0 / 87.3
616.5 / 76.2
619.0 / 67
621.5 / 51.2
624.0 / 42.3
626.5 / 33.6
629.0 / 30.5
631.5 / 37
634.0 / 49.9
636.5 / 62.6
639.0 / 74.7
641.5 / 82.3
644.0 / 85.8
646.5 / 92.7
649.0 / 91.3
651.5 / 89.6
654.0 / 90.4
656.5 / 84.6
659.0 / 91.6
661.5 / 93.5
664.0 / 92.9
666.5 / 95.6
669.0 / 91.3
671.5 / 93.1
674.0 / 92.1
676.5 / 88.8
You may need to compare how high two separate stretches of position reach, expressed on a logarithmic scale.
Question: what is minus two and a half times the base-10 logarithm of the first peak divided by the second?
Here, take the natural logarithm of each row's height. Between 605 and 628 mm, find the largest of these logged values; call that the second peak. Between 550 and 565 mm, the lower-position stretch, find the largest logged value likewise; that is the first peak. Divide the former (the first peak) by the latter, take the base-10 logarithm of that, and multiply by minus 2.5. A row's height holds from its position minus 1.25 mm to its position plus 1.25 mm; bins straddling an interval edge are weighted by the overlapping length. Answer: 0.016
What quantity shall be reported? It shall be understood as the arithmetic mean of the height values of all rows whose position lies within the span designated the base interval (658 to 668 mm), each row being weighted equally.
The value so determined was 93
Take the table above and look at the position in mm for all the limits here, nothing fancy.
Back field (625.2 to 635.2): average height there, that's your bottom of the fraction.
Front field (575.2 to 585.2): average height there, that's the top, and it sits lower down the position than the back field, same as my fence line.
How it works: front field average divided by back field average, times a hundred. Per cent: 230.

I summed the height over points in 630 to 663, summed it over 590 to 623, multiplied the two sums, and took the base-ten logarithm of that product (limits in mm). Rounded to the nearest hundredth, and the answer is 6.03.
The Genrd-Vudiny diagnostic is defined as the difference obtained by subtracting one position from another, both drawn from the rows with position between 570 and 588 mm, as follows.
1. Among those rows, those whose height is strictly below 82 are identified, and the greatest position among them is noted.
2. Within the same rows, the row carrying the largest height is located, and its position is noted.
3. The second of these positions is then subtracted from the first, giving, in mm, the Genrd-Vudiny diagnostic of -7.5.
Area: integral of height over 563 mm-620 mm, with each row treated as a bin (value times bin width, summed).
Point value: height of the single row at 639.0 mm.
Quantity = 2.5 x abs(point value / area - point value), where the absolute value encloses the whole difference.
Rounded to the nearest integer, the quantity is 187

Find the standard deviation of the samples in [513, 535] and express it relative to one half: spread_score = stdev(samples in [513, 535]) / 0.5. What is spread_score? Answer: 3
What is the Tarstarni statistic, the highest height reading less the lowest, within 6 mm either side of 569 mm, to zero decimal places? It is 46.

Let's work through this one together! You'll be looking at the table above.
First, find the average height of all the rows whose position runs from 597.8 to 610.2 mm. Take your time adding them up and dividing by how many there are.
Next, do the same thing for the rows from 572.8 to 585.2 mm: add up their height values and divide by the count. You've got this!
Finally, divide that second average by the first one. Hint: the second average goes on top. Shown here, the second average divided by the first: 1.01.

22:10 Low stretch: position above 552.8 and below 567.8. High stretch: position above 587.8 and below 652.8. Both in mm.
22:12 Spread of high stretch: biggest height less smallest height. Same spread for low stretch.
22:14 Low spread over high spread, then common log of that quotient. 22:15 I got -0.1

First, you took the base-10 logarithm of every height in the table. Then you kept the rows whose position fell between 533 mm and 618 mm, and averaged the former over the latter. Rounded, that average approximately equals 1.91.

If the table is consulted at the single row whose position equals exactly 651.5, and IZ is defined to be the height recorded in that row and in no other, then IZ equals 89.6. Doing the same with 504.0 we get 76.9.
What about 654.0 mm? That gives 90.4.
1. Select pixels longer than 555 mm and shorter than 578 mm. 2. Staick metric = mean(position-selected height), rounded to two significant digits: 72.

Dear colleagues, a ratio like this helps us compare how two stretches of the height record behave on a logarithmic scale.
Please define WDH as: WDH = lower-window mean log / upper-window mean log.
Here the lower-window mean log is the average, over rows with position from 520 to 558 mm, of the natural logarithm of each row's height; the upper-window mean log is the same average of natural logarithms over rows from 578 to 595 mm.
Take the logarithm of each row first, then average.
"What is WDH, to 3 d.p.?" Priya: 1.001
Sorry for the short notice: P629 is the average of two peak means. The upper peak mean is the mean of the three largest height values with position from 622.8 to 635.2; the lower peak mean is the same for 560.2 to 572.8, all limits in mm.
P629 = 58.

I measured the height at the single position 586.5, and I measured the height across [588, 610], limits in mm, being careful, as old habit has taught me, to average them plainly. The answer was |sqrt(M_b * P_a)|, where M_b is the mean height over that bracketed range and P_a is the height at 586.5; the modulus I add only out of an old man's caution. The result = 84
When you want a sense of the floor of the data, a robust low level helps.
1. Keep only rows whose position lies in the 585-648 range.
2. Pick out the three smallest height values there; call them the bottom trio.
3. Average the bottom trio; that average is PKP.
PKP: 34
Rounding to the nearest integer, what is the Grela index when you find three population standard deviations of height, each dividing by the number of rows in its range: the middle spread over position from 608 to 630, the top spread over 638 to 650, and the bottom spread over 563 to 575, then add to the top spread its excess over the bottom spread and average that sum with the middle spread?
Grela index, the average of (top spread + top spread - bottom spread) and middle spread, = 10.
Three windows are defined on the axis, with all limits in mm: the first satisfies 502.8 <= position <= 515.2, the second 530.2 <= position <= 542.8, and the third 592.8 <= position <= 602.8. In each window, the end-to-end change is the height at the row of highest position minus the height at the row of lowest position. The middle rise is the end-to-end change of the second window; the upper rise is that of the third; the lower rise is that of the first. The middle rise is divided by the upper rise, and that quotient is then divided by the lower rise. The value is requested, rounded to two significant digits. -0.11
